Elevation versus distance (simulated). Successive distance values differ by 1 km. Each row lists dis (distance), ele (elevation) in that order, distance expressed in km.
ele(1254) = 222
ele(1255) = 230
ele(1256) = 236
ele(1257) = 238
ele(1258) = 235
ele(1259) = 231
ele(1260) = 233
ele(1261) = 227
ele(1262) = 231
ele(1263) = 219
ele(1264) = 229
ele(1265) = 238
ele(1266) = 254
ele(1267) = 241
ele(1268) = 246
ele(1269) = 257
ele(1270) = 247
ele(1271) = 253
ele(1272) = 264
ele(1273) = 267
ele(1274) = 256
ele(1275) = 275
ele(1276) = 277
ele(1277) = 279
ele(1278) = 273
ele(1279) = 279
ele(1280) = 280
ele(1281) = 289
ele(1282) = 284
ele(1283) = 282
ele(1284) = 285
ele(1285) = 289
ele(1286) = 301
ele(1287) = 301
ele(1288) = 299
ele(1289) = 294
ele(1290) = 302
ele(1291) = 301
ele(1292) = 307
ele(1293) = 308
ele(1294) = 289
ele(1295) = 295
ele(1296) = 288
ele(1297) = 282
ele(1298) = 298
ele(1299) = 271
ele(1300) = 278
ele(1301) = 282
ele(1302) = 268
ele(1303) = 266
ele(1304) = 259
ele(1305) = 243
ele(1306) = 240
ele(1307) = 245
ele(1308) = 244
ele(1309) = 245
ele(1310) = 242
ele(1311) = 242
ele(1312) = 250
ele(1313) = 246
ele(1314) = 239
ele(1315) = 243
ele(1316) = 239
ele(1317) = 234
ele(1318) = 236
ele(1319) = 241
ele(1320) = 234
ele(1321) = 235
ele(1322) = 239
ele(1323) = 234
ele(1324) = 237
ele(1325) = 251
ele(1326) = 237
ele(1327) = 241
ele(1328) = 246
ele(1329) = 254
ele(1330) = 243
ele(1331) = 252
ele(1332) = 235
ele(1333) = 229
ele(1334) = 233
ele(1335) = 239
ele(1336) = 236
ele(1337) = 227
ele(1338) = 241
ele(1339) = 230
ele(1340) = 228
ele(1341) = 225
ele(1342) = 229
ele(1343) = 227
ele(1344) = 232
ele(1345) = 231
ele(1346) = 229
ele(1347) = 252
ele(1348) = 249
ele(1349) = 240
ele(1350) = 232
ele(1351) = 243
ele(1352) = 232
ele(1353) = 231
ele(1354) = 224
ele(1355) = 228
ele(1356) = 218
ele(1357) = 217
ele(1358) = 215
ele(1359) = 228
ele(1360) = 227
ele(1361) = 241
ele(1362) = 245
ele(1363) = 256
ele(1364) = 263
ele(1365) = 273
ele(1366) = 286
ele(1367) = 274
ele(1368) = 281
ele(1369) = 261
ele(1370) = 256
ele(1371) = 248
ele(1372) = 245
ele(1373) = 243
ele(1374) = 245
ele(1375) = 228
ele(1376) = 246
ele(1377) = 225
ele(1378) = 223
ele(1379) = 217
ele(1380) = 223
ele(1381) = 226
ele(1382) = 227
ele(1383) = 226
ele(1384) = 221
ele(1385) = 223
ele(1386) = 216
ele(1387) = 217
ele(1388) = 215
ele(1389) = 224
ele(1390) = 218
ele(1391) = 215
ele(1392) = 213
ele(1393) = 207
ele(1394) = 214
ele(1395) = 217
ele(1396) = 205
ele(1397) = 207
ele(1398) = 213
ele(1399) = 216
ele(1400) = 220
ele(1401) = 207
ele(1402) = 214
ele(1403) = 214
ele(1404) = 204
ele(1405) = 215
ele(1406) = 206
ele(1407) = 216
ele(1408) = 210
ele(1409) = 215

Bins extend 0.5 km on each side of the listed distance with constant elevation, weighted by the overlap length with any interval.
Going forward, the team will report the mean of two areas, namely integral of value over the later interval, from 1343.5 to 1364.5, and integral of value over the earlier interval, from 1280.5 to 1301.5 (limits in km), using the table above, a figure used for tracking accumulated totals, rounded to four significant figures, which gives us 5529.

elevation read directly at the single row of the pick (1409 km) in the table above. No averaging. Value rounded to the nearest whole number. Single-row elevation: 215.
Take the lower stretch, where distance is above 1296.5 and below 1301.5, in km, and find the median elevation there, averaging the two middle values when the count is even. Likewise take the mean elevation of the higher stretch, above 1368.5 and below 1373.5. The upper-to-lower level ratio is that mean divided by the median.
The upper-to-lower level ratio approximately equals 0.89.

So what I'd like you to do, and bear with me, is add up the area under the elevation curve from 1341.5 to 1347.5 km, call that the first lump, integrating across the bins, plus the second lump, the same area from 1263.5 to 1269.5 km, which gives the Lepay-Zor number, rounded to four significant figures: 2865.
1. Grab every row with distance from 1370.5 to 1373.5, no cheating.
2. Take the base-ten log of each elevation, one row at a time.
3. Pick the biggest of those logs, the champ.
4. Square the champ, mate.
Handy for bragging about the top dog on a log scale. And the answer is 5.73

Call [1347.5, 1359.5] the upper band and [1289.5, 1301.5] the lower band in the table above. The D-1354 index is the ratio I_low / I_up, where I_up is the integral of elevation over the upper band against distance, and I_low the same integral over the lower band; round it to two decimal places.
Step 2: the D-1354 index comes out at 1.27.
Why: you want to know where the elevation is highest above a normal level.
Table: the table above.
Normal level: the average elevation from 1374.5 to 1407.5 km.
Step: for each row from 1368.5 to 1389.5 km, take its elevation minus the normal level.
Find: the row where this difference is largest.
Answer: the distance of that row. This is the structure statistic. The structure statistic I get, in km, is 1369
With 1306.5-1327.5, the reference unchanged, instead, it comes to 1325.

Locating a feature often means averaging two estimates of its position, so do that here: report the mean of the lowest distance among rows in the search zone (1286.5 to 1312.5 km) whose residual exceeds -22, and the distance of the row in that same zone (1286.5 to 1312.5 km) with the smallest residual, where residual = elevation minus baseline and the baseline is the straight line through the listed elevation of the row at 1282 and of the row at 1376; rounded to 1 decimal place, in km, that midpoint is 1296.5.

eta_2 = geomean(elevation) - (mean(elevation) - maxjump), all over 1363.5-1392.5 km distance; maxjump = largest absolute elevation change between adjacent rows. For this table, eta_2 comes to 20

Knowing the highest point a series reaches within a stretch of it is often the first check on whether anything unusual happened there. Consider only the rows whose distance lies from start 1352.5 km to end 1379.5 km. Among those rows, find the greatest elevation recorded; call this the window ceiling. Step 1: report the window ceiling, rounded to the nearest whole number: 286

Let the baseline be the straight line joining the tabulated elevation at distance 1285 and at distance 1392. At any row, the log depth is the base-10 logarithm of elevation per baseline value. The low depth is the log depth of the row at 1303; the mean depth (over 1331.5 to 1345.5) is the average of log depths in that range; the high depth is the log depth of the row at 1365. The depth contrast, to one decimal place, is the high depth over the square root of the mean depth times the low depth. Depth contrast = 2.9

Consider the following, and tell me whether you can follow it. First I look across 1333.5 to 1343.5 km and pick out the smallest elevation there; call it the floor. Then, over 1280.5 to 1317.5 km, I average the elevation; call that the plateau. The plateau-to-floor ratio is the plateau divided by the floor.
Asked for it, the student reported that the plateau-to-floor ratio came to 1.21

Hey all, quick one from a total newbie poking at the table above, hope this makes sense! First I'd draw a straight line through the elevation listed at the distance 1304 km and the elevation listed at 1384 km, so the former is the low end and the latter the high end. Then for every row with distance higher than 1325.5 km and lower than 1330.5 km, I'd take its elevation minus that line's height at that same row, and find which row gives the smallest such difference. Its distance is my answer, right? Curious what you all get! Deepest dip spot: 1326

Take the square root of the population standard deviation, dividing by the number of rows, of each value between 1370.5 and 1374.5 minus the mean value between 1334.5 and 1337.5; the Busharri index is 1.34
